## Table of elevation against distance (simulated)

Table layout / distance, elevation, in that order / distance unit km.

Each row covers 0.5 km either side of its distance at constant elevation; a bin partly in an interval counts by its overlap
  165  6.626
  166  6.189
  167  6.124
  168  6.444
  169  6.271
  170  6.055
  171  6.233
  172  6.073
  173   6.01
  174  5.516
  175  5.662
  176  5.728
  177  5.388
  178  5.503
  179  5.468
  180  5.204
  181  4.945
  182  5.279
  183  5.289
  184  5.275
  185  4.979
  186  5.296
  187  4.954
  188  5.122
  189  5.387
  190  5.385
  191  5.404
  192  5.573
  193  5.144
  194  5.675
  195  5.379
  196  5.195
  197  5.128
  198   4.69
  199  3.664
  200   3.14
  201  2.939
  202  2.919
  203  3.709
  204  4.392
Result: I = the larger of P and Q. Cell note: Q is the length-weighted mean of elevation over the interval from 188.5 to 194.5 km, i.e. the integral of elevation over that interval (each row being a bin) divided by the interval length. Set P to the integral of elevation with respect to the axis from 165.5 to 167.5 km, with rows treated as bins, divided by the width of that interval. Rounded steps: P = 6.16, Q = 5.43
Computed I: 6.2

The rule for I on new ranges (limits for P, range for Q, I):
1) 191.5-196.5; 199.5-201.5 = 5.4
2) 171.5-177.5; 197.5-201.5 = 5.7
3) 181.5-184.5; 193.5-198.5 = 5.3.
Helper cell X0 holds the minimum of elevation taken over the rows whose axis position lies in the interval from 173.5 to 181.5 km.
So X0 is 4.945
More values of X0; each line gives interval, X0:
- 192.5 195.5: 5.144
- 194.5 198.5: 4.69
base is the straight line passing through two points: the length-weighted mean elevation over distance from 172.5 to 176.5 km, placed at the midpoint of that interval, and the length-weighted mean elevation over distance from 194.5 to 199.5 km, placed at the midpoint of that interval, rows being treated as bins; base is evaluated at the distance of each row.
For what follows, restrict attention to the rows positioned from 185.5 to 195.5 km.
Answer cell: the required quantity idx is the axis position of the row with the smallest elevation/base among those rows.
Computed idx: 187 km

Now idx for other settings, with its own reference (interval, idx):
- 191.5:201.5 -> 201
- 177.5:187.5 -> 181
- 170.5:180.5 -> 180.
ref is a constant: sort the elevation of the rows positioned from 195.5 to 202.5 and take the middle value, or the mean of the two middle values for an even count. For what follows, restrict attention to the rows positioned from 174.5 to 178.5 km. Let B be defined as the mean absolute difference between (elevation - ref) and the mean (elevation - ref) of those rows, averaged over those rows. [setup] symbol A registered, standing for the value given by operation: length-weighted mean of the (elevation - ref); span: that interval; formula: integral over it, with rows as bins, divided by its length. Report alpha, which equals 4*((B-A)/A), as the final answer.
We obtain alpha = -3.74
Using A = 1.9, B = 0.125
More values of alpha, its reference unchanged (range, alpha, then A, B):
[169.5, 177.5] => -3.52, 2.2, 0.260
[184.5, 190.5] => -3.56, 1.5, 0.169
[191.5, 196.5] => -3.57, 1.7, 0.185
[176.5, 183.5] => -3.67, 1.6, 0.134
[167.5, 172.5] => -3.81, 2.6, 0.121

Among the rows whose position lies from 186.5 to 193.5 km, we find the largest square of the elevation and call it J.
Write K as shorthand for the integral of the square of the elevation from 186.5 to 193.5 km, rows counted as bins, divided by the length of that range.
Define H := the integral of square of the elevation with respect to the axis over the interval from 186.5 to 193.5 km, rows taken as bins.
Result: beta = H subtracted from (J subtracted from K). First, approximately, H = 196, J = 31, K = 27.9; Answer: -199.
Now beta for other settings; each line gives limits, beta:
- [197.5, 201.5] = -62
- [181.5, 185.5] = -109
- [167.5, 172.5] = -196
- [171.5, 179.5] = -262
